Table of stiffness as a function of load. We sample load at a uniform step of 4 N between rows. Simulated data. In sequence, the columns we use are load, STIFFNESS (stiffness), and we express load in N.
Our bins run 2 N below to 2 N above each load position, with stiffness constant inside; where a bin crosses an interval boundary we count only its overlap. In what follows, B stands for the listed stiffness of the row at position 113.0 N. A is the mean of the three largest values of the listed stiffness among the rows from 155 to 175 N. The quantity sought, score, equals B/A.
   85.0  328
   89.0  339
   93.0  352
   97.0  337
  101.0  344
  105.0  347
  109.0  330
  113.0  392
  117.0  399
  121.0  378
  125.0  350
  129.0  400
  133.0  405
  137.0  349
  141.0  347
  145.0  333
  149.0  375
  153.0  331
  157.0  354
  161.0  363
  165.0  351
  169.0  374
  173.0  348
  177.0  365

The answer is 1.08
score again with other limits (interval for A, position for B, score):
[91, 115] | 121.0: 1.04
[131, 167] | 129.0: 1.05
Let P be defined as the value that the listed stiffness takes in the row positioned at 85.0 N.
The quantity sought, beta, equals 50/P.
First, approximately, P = 328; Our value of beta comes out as 0.152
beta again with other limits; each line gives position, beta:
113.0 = 0.128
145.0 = 0.150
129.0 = 0.125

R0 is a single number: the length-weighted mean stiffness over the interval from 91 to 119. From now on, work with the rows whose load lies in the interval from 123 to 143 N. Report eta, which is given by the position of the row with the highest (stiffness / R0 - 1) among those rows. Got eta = 133.0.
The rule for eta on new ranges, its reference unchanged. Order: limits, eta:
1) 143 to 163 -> 149.0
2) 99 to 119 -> 117.0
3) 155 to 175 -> 169.0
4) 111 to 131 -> 129.0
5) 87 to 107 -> 93.0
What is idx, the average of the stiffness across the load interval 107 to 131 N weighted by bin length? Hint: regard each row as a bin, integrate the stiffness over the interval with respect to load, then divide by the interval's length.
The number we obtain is 375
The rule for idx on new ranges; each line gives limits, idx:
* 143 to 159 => 348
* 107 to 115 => 361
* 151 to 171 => 355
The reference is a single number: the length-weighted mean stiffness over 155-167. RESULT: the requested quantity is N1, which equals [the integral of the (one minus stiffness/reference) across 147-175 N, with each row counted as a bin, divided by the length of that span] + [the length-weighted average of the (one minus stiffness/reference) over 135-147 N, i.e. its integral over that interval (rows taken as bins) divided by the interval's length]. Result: 0.03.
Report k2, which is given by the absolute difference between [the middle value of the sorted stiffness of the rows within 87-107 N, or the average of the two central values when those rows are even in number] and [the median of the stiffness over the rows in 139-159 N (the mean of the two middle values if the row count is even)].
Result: 3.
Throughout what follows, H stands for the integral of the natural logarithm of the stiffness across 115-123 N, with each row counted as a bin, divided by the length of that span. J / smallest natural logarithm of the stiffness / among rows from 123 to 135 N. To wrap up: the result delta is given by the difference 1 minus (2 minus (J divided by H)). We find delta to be -0.017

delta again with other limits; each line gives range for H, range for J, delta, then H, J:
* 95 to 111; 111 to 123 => 0.018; 5.83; 5.93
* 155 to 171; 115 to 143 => -0.006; 5.89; 5.85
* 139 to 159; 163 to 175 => 0.000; 5.85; 5.85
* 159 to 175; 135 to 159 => -0.014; 5.88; 5.80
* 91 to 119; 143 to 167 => -0.013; 5.88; 5.80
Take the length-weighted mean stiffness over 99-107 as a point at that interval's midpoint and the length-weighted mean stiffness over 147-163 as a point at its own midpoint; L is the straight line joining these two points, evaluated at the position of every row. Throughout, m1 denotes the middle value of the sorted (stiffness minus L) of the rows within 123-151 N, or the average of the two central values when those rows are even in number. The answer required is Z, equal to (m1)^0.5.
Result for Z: 0.4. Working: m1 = 0.2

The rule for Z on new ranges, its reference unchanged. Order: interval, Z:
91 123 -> 2.2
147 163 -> 1.4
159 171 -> 2.5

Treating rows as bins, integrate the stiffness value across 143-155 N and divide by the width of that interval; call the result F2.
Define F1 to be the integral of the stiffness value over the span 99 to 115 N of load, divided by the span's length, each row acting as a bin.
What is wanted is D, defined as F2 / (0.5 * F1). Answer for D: 1.96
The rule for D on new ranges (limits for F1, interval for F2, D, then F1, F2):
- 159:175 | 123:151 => 2.04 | 359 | 366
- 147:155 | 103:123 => 2.09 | 353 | 369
